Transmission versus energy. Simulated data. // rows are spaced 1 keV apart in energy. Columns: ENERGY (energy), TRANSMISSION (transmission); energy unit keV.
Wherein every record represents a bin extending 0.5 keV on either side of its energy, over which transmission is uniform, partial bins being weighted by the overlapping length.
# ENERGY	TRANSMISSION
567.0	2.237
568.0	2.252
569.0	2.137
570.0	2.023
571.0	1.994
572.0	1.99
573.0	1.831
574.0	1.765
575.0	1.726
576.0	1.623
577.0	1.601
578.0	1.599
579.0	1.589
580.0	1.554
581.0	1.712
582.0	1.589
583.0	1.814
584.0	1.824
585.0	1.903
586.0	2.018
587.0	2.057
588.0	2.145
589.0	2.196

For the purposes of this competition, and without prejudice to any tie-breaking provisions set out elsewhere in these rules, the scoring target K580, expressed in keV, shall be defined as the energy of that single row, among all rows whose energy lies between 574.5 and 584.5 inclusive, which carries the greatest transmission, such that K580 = 584.0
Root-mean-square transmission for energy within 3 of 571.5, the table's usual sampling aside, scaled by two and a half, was 4.9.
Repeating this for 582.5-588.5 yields 4.9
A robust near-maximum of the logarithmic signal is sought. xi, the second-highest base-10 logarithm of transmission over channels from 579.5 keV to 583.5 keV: 0.23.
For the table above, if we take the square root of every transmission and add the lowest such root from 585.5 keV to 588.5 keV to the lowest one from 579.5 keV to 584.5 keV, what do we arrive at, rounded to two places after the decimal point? 2.67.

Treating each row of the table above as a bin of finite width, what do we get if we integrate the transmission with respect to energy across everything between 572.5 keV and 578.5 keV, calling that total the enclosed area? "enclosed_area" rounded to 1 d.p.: 10.1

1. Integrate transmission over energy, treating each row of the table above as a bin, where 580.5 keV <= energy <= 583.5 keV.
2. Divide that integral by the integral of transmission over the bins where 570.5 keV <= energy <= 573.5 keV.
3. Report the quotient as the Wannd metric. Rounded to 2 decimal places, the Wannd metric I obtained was 0.88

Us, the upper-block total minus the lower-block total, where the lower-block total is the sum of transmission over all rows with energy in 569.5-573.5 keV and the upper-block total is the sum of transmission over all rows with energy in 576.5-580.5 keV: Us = -1.5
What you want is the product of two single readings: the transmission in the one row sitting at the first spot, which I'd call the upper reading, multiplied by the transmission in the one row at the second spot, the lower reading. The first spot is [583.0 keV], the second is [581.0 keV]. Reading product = 3.1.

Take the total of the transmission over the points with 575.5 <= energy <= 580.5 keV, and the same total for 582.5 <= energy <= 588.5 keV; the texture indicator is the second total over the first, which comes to 1.48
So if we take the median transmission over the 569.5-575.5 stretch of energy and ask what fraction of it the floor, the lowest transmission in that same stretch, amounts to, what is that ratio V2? 0.90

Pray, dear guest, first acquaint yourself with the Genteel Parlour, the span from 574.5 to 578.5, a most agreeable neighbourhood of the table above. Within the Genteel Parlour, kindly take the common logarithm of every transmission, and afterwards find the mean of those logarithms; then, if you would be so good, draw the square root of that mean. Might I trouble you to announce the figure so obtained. 0.46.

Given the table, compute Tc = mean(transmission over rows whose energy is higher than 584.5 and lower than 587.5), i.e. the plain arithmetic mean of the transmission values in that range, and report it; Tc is 1.99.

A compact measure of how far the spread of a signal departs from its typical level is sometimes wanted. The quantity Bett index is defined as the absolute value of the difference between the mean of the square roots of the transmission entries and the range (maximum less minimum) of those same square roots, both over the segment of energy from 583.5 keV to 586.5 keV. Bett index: 1.31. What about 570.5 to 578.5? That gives 1.18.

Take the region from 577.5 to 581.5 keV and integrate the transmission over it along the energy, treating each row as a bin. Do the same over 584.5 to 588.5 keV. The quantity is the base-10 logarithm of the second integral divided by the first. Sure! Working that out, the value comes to 0.100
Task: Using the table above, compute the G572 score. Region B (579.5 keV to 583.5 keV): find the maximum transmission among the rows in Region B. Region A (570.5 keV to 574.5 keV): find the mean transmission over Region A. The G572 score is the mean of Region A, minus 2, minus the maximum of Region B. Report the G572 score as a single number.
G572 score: -1.92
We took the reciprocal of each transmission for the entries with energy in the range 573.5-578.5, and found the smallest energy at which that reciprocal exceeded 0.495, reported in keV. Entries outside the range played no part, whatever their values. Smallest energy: 574.0 keV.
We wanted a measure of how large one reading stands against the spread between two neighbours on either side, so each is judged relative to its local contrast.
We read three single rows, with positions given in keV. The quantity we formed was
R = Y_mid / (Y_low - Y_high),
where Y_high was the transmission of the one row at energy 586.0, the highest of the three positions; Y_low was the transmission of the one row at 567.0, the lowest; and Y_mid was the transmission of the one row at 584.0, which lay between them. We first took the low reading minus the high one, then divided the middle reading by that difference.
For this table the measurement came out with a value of 8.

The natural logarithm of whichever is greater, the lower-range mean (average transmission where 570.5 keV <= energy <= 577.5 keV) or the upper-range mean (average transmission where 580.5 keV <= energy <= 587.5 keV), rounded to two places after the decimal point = 0.61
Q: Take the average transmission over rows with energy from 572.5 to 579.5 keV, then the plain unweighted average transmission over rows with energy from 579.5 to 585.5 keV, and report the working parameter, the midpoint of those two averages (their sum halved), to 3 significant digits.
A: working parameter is 1.70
